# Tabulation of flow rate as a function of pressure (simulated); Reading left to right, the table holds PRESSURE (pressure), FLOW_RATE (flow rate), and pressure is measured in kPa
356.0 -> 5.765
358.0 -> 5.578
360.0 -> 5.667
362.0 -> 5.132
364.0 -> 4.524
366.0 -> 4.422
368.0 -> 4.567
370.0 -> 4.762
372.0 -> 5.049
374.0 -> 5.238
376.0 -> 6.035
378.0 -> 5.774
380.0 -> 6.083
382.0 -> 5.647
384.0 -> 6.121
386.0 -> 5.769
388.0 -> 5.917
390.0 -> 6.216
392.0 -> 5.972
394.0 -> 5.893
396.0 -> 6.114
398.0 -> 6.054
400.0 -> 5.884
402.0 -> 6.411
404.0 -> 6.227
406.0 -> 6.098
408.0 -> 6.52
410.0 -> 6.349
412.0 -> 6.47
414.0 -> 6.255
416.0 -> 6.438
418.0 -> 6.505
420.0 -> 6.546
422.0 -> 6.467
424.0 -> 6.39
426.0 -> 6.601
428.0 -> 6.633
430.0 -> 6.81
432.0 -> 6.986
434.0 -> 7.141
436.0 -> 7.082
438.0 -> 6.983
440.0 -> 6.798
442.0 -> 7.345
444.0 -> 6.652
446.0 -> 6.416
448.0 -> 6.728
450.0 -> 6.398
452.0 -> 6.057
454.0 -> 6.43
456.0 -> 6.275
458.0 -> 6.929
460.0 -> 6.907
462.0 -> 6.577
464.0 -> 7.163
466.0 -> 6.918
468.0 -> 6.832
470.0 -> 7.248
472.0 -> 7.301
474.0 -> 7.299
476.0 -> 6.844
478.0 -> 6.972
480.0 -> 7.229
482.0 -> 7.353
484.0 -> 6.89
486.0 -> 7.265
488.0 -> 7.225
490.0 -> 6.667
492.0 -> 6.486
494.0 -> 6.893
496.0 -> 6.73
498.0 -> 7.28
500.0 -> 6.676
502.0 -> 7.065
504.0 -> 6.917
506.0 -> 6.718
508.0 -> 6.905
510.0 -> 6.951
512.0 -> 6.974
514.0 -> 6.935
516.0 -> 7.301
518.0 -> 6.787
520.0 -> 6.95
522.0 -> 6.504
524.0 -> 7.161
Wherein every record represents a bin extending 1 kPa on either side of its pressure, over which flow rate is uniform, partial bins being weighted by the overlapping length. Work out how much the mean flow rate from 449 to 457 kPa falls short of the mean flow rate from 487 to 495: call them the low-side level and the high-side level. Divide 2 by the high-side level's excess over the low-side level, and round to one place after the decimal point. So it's 3.8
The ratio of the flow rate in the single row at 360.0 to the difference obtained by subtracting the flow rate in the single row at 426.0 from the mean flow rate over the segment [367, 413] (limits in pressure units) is -8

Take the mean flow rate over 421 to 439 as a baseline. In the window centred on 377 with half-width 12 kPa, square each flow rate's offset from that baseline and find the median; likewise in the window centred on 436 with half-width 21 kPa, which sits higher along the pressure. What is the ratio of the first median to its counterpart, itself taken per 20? 0.68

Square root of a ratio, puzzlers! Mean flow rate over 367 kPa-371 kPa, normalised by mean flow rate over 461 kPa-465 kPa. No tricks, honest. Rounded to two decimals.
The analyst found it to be 0.82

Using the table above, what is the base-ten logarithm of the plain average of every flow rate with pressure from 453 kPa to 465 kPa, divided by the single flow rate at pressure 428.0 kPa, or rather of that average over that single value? 0.01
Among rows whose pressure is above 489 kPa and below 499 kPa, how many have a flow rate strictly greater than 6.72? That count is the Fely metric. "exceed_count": 3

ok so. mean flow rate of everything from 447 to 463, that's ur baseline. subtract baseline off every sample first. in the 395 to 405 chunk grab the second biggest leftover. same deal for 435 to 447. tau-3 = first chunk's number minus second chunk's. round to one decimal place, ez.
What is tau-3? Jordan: -0.9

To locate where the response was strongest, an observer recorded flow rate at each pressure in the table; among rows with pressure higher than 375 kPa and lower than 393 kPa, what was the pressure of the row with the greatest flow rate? 390.0 kPa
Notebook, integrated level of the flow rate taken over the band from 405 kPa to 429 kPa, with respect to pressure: 155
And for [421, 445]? 164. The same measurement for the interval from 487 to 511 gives 165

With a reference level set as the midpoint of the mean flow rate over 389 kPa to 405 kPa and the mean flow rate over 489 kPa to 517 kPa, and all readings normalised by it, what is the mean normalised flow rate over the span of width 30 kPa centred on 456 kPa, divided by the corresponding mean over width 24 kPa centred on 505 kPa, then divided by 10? 0.097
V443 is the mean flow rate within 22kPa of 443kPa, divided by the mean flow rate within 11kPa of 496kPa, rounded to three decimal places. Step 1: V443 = 0.973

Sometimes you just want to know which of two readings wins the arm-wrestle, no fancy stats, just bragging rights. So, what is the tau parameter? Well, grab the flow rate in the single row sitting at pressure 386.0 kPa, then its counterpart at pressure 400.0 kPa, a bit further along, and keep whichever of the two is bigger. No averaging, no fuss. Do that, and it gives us 5.9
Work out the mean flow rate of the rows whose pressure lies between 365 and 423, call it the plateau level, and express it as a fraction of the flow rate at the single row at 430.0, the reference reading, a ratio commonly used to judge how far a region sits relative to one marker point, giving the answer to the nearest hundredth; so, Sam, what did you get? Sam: 0.87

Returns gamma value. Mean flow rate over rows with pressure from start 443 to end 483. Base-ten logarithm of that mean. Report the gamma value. 0.834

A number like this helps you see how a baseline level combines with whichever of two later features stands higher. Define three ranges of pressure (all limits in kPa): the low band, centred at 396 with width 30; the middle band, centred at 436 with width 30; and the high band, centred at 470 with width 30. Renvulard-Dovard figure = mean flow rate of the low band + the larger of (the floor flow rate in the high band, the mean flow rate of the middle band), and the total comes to 12.84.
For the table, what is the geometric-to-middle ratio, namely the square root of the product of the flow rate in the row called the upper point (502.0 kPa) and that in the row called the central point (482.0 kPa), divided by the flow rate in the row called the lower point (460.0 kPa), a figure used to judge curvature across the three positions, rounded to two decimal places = 1.04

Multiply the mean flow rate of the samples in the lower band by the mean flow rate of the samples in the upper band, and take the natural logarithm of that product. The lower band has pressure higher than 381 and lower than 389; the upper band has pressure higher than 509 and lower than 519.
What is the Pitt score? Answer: 3.71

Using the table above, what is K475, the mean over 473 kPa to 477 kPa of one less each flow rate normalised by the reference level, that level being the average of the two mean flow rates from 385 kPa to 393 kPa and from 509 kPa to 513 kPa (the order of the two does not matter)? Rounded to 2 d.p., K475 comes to -0.09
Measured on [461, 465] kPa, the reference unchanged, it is -0.06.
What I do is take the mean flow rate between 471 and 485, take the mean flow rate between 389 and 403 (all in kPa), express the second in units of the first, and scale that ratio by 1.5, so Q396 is 1.28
